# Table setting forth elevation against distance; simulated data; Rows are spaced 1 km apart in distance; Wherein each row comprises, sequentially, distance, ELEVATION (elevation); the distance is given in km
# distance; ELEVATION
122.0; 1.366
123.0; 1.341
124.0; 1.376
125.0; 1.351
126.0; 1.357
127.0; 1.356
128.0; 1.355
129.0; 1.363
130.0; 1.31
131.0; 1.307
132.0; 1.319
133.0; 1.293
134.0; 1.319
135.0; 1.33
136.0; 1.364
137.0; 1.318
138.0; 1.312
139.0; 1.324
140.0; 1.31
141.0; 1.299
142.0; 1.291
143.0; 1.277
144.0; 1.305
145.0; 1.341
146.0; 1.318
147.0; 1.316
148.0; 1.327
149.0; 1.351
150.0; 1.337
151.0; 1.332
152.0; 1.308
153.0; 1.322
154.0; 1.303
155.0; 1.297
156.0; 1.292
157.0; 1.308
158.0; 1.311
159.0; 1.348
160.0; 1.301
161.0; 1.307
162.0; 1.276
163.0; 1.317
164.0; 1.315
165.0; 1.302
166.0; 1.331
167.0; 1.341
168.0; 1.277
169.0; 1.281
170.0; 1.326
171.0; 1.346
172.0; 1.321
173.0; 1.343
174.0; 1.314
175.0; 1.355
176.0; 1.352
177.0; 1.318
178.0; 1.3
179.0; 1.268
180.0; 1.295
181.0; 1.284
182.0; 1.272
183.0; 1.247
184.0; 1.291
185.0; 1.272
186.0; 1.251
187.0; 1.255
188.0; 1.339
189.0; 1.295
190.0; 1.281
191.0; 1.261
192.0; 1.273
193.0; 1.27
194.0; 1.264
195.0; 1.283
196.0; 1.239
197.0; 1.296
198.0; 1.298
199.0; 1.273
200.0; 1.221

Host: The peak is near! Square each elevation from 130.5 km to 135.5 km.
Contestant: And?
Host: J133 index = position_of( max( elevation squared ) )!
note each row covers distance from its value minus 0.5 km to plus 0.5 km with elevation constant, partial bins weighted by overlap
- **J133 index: 135.0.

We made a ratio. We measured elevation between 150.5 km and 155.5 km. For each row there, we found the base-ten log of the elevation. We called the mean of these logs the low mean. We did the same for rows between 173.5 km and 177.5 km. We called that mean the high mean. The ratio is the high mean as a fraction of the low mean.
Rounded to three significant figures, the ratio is 1.06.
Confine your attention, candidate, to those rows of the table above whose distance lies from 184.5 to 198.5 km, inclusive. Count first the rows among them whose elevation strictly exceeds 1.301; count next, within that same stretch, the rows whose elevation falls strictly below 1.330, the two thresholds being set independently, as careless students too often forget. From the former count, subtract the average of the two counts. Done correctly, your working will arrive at -6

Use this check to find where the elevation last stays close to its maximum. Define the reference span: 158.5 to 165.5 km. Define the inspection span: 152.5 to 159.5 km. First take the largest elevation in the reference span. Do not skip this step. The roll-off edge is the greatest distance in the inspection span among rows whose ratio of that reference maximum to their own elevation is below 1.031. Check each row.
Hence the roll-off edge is 159.0 km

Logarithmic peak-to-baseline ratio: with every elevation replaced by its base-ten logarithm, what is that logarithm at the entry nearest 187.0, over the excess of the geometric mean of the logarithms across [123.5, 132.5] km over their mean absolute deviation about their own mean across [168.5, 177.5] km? 0.81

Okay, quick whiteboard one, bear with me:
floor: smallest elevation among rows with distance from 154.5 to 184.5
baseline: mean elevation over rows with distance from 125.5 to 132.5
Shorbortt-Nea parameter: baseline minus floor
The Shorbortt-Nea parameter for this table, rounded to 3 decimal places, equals 0.091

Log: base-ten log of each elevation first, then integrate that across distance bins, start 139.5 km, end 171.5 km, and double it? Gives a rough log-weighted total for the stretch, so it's 7.6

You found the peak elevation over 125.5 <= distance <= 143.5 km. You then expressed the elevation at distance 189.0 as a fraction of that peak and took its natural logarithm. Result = -0.05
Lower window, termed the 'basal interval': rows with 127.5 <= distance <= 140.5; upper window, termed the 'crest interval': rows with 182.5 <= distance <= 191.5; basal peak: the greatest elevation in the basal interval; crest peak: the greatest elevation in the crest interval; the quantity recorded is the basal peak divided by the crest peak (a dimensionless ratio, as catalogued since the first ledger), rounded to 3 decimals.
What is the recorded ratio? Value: 1.019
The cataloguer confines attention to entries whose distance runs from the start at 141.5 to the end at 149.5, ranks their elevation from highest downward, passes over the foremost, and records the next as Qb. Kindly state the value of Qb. 1.341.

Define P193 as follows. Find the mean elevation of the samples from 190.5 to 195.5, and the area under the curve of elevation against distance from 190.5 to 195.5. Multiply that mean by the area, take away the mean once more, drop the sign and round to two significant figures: 6.8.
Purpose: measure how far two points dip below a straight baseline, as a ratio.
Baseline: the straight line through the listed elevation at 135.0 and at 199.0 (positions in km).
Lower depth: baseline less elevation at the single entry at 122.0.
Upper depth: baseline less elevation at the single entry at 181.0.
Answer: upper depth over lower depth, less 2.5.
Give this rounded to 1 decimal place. -2.7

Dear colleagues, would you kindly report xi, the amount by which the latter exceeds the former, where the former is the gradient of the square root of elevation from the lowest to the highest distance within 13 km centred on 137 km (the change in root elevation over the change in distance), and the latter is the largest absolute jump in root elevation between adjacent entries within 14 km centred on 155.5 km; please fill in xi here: 0.022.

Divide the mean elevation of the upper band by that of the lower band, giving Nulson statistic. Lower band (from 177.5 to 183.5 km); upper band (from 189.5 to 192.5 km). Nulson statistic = 1.00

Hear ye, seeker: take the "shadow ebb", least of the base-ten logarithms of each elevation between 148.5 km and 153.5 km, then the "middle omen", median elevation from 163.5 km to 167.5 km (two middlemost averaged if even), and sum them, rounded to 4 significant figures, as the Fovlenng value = 1.440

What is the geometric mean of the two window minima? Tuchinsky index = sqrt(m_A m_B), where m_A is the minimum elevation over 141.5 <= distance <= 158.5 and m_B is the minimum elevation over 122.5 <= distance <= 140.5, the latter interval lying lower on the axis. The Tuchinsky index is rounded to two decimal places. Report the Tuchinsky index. 1.28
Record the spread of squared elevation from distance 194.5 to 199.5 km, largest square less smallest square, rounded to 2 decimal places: 0.15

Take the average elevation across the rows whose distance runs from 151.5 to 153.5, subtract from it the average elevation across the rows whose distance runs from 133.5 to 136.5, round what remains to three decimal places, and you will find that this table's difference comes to -0.023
